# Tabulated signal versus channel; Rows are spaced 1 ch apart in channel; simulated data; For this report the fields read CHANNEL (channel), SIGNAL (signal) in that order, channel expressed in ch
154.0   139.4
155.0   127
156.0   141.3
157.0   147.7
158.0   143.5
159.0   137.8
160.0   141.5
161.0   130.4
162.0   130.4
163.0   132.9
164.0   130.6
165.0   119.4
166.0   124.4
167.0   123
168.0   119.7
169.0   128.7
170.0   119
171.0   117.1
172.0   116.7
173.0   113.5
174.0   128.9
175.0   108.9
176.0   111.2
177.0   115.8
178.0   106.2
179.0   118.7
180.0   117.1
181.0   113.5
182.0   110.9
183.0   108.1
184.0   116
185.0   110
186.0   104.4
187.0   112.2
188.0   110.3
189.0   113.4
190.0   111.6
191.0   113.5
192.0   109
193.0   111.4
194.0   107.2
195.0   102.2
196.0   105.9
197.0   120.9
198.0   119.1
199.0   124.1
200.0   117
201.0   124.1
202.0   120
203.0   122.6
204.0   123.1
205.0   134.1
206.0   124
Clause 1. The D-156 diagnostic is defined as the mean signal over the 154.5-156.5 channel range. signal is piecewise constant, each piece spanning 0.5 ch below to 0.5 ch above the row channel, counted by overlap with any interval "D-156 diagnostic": 134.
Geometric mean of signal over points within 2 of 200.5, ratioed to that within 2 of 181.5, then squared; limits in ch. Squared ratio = 1.16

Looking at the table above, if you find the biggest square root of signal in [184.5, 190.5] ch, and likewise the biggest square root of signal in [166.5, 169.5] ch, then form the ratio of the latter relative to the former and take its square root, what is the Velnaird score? 1.03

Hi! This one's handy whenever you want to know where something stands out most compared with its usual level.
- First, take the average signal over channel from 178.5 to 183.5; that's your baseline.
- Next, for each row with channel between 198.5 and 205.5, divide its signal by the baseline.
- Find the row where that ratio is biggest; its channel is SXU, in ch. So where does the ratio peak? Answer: 205.0 ch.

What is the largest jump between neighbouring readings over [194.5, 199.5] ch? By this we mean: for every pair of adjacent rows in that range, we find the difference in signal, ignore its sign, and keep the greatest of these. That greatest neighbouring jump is 15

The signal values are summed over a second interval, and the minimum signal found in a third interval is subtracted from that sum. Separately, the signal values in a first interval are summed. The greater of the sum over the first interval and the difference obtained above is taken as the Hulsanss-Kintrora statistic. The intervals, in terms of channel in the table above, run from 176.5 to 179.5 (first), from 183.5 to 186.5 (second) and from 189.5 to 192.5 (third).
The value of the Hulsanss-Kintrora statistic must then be 341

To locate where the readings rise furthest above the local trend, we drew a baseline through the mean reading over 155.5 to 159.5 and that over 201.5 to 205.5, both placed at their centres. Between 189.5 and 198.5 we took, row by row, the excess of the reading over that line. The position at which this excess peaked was 197.0 ch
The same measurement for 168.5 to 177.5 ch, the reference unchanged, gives 174.0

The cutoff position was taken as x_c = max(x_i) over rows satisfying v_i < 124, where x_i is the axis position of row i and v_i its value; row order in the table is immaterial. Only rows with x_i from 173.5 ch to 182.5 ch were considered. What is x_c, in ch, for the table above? 182.0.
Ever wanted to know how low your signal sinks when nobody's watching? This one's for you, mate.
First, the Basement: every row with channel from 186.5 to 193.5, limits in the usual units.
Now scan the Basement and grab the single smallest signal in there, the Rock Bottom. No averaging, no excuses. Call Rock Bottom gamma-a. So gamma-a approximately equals 109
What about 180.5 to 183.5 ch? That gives 108.1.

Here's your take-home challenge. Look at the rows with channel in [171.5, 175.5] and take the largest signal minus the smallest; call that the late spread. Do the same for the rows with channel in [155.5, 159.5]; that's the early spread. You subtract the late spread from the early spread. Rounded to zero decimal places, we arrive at -10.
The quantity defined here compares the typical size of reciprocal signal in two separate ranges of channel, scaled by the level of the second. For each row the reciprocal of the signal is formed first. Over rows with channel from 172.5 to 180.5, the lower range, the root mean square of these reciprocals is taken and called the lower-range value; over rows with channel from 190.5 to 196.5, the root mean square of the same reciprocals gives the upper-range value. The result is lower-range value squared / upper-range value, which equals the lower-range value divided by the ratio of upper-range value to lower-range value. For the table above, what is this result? 0.0082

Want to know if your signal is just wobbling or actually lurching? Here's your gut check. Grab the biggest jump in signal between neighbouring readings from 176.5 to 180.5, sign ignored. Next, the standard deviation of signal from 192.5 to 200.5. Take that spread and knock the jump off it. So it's -5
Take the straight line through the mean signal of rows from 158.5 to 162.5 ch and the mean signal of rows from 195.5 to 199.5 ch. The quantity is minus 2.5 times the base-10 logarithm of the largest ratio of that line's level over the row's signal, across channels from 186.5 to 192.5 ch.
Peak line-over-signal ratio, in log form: -0.109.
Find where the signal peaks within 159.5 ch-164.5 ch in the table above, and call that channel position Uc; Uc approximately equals 160.0 ch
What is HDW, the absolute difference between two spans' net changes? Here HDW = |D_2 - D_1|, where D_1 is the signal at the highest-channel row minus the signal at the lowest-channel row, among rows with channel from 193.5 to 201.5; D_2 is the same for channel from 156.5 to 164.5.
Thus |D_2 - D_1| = 34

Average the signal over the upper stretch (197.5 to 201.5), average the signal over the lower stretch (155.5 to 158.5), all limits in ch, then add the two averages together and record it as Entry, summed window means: 265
